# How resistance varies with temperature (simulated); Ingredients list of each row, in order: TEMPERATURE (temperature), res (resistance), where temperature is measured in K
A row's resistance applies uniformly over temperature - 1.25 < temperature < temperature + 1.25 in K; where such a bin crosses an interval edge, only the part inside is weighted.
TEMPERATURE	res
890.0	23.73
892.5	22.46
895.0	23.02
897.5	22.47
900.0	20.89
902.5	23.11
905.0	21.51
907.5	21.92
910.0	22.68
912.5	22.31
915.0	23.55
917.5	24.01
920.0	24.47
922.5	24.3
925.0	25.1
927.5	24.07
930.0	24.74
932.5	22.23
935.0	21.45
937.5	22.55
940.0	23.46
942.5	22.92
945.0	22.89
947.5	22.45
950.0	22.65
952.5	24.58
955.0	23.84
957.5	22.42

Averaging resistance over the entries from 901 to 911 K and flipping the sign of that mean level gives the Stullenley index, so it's -22.3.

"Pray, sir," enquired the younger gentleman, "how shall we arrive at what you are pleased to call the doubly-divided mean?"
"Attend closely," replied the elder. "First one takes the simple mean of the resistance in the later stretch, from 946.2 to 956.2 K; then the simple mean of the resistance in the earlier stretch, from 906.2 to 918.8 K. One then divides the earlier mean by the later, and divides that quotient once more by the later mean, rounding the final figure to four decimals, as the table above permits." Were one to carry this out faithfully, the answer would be 0.0419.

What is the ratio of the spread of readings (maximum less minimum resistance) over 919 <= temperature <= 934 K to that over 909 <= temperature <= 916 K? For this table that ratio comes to 2.3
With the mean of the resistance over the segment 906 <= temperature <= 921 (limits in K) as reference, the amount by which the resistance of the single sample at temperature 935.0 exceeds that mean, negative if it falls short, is -1.7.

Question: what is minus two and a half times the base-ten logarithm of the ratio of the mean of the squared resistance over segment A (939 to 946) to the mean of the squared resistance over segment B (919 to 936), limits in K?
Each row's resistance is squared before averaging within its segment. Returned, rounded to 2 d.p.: 0.07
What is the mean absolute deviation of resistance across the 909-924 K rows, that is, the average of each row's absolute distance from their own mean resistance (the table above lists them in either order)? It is 0.71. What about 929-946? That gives 0.70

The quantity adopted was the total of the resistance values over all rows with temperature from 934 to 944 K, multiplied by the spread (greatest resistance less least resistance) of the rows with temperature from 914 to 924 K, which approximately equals 83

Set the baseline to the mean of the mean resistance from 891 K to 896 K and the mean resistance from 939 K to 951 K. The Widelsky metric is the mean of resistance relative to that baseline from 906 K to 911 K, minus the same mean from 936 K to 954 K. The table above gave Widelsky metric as -0.8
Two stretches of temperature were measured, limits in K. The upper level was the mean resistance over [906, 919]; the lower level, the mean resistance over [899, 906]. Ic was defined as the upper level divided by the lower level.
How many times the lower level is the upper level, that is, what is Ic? 1.05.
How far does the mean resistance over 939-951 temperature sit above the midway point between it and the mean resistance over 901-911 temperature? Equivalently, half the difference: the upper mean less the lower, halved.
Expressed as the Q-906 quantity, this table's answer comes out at 0.3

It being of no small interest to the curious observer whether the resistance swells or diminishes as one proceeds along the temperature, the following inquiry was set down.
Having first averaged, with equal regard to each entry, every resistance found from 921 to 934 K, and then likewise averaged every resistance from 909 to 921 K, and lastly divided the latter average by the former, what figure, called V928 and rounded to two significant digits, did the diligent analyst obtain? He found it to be 0.97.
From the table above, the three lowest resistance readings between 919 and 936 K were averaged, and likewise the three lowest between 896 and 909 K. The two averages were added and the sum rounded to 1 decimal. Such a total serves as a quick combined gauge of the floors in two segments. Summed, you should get 44.0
